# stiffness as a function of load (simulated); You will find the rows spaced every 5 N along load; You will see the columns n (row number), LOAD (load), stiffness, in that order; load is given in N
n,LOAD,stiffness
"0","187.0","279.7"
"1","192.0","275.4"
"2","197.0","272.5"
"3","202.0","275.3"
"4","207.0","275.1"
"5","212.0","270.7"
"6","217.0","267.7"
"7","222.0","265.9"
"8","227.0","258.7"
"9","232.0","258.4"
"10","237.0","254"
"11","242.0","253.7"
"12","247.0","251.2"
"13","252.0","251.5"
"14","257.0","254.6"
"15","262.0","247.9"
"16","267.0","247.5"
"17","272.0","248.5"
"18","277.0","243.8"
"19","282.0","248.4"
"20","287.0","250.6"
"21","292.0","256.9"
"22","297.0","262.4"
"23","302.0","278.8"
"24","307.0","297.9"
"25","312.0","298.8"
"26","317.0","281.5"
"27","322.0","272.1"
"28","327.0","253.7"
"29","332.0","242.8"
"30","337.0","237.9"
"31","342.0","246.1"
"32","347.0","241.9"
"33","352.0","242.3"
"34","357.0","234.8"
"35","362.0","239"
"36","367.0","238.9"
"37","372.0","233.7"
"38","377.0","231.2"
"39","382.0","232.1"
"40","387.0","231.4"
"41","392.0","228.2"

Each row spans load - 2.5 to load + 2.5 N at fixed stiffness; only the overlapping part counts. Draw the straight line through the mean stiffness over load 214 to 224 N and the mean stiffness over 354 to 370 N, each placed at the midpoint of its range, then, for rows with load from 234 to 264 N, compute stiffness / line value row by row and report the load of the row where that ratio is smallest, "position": 262.0 N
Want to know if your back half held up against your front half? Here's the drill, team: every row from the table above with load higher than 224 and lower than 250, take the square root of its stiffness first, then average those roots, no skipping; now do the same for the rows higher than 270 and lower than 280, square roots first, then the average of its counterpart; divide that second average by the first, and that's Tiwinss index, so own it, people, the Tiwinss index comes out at 0.98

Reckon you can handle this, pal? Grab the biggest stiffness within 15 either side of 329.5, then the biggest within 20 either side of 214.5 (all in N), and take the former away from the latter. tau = -6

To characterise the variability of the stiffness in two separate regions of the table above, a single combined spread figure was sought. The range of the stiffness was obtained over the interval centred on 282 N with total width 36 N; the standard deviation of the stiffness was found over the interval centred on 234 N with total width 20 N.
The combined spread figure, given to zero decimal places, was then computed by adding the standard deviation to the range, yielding 21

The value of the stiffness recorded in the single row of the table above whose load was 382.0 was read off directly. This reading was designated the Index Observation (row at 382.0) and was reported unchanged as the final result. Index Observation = 232.1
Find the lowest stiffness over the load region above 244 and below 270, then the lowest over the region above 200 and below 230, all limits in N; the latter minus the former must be 11.2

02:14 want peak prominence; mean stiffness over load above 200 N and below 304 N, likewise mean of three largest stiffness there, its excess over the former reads 18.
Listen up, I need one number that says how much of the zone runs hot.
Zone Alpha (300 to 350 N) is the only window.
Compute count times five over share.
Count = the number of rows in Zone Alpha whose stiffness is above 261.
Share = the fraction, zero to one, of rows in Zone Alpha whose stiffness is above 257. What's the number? 50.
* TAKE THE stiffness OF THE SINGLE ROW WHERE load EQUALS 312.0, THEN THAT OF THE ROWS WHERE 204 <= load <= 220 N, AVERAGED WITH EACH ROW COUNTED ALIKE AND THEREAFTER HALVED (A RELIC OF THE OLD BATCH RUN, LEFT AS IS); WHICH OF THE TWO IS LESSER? 136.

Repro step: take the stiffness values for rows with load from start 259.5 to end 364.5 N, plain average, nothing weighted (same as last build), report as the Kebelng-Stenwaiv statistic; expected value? 256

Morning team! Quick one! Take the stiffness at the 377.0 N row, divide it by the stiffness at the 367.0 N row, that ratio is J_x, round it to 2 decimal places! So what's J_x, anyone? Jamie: 0.97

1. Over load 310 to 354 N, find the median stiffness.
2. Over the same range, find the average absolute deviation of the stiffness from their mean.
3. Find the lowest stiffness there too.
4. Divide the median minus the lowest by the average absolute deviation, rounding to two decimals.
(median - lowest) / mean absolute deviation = 0.46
